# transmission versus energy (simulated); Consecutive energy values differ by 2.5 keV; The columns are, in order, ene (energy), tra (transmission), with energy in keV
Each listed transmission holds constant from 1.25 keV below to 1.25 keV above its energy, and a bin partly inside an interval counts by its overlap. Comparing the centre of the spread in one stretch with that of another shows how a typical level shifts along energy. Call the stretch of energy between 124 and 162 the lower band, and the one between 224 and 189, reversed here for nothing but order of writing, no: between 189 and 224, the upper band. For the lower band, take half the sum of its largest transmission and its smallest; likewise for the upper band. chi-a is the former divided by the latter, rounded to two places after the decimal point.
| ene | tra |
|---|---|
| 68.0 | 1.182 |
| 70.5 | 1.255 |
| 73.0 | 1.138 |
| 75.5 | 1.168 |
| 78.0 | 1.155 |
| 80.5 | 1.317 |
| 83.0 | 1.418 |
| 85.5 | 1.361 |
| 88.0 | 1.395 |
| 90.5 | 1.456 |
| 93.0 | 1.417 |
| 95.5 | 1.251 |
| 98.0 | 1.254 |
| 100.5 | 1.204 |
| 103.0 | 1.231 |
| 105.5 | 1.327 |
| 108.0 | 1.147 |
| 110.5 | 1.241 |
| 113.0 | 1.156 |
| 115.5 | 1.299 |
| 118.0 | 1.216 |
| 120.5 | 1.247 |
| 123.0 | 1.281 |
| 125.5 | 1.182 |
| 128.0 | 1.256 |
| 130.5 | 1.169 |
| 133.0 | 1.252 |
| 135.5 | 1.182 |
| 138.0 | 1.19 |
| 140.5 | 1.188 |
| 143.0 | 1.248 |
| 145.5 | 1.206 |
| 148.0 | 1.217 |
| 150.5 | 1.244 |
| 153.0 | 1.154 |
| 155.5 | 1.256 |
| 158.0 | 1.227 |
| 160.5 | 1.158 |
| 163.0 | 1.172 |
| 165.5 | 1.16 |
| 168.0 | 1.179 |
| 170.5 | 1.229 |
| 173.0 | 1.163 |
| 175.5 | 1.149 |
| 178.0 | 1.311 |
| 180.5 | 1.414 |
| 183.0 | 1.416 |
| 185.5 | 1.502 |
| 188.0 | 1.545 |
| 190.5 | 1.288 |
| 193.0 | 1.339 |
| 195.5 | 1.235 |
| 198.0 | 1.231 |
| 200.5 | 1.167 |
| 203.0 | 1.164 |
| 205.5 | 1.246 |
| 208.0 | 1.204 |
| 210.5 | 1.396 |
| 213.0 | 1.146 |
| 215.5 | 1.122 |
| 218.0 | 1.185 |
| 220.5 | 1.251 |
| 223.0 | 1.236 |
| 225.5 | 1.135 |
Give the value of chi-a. 0.96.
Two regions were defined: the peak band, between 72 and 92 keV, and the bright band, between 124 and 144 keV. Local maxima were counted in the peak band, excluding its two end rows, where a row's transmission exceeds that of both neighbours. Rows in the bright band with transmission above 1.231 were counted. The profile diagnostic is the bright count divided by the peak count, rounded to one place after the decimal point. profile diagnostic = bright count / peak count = 1.5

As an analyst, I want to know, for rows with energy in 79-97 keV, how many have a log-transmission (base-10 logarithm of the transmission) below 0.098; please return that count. 1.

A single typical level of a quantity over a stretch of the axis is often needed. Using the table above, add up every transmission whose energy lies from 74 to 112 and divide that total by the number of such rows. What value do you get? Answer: 1.29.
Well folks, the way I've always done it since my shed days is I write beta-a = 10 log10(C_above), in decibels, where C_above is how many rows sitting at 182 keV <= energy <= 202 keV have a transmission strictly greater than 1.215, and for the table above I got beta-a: 8.5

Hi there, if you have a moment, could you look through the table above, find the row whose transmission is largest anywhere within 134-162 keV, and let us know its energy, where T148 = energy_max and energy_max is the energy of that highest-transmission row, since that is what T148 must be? 155.5 keV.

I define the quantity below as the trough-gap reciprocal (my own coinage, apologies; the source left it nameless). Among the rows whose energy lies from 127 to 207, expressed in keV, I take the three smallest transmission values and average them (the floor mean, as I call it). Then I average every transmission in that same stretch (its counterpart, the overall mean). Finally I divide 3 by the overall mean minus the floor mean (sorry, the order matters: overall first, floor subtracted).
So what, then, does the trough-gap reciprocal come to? 33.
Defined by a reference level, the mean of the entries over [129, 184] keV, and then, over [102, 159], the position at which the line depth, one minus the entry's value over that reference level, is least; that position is 105.5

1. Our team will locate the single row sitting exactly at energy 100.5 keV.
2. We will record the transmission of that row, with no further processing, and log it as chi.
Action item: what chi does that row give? 1.204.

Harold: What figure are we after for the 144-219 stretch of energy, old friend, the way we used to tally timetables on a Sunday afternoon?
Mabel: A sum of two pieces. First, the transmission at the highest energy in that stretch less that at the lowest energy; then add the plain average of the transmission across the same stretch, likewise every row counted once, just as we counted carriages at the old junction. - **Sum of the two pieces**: 1.23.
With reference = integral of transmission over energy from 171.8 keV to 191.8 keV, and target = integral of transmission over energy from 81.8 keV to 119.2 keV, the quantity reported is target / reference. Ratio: 1.8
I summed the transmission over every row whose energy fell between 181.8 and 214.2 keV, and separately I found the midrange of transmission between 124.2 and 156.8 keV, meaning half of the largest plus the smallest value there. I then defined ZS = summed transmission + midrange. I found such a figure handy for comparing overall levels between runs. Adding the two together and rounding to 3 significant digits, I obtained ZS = 18.1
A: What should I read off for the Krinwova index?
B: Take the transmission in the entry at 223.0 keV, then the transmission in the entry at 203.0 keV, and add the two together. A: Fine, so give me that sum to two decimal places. 2.40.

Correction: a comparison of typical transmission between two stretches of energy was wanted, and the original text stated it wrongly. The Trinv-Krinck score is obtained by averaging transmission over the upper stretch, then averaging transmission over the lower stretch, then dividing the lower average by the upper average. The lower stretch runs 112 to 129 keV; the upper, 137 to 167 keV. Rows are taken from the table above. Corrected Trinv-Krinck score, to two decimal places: 1.03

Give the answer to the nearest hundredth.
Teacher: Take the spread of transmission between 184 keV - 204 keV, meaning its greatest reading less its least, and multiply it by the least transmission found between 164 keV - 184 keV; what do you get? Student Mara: 0.44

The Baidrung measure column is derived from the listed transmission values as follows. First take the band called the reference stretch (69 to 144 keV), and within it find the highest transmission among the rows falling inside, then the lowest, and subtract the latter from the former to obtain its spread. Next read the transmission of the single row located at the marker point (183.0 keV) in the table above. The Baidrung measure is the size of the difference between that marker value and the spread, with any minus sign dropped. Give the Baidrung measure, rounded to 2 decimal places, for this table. 1.10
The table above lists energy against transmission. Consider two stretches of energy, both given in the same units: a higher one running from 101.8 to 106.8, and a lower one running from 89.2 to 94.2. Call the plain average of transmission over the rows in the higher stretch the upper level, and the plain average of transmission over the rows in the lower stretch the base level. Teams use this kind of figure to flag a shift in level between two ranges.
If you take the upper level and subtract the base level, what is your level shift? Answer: -0.16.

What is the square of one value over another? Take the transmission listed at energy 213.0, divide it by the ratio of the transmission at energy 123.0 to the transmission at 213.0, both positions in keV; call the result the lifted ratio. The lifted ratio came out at 1.03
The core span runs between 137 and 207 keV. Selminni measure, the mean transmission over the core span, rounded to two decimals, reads 1.25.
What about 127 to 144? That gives 1.21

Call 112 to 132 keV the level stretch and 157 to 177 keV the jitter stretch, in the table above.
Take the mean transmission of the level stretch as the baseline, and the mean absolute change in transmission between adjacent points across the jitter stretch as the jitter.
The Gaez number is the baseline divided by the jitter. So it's 35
